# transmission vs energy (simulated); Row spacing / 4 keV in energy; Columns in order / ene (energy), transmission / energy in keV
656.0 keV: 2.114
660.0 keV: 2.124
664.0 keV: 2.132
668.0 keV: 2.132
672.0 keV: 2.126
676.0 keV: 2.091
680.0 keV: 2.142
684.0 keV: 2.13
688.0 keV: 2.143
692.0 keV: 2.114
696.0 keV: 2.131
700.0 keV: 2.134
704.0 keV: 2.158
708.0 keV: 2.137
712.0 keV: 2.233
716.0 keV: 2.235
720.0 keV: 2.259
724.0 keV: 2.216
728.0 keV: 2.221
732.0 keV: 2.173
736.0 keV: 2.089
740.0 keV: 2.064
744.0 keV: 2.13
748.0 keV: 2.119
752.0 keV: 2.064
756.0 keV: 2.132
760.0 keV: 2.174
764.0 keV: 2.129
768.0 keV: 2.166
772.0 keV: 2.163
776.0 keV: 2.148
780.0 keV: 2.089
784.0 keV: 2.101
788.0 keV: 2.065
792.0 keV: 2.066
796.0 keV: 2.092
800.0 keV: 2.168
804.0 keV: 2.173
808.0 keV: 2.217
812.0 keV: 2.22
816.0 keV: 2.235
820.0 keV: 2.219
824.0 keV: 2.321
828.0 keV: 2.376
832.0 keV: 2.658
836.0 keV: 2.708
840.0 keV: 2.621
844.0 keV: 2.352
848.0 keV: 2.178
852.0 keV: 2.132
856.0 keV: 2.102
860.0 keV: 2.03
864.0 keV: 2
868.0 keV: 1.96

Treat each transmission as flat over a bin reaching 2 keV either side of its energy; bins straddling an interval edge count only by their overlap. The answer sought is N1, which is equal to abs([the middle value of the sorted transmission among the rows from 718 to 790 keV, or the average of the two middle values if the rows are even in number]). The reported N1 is 2.13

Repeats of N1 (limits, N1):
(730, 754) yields 2.10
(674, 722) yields 2.14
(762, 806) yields 2.13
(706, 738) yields 2.22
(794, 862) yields 2.22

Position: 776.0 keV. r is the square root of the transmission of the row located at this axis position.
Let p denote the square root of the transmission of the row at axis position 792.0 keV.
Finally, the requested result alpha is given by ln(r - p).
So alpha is -3.6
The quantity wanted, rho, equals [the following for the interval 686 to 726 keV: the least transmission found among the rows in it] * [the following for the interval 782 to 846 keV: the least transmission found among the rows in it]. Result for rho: 4.37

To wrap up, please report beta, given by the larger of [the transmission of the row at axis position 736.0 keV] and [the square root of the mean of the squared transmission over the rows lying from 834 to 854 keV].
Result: 2.41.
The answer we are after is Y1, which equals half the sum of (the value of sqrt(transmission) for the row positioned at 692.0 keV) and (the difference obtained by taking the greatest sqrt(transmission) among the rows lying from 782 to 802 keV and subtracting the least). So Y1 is 0.745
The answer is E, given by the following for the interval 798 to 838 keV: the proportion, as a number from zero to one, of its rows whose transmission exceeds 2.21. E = 0.8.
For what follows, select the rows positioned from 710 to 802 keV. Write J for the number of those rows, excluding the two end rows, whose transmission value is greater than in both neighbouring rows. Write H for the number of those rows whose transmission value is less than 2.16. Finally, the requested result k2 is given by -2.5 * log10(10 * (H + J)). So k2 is -5.70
